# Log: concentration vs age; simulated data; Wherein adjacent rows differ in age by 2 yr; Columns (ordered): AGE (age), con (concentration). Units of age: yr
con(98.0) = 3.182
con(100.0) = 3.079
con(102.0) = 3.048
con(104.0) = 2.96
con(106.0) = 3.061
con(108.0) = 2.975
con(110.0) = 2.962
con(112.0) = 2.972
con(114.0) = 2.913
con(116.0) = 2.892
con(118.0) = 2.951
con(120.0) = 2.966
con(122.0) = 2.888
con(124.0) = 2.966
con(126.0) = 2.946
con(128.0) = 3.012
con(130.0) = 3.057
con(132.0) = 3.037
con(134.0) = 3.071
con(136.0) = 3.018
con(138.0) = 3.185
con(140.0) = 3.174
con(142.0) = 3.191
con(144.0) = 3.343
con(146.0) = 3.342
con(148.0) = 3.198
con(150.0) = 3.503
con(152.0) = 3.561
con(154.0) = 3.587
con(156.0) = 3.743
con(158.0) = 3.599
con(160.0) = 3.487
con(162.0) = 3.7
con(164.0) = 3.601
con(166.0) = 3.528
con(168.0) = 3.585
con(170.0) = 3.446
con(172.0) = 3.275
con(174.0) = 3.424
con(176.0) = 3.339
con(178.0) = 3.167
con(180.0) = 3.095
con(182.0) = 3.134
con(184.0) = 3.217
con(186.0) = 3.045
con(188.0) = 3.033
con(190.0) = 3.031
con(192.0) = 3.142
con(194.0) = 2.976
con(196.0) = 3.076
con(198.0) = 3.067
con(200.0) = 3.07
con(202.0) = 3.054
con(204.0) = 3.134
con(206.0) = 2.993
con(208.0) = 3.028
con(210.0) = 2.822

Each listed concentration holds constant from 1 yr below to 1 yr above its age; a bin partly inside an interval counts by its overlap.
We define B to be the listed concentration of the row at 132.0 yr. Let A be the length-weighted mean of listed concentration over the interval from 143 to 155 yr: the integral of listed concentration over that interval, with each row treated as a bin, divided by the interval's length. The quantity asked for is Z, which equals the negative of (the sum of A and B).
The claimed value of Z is -6.46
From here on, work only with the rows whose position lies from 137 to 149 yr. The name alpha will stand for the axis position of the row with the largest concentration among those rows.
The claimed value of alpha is 144.0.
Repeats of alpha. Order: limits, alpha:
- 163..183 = 164.0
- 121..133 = 130.0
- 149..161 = 156.0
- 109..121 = 112.0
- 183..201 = 184.0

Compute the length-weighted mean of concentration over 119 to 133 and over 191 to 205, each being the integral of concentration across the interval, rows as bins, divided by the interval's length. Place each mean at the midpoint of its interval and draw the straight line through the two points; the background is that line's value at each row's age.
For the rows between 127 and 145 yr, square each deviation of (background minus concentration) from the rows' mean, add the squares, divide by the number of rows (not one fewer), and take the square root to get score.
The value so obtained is 0.098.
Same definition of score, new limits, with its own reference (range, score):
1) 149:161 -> 0.083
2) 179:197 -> 0.072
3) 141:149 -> 0.074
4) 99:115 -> 0.060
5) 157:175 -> 0.123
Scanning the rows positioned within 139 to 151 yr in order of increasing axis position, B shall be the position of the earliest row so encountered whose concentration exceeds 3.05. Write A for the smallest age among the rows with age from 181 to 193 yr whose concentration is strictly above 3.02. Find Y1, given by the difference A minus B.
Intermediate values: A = 182.0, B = 140.0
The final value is 42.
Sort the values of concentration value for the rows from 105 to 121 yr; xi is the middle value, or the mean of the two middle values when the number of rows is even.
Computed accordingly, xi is 2.96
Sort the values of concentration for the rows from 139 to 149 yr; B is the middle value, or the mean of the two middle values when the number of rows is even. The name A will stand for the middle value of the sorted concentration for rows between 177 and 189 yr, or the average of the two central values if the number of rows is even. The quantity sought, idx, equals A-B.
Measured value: -0.1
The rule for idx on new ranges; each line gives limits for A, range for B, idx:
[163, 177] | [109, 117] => 0.5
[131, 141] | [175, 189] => -0.1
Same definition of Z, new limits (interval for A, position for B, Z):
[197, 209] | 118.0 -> -6.01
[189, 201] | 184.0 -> -6.28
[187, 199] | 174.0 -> -6.48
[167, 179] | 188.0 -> -6.41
